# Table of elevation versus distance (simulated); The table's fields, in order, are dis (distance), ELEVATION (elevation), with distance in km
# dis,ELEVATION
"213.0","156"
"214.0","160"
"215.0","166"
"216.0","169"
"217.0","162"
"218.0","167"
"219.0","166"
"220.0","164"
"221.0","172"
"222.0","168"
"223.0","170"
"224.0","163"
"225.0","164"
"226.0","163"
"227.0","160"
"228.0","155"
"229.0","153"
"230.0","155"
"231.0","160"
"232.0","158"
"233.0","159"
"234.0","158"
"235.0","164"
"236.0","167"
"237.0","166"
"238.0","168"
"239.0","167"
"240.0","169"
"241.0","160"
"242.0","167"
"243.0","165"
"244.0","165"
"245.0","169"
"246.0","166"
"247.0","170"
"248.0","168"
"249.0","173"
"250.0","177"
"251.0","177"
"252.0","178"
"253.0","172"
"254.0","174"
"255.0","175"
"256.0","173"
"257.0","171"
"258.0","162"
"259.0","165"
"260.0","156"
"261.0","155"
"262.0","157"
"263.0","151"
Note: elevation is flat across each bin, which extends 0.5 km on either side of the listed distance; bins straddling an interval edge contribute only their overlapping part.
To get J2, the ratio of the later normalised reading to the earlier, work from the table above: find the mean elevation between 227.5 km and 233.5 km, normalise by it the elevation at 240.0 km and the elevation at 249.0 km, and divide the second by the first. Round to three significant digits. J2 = 1.02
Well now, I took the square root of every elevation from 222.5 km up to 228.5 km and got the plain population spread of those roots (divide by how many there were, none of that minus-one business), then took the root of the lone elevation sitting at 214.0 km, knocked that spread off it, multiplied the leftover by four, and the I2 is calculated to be 49.9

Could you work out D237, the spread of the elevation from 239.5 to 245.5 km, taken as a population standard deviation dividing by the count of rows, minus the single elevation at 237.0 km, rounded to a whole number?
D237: -163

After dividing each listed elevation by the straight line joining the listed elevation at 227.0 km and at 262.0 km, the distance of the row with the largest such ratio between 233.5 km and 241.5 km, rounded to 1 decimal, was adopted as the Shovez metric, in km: 240.0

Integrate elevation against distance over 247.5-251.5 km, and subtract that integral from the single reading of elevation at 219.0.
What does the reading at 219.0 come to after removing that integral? -529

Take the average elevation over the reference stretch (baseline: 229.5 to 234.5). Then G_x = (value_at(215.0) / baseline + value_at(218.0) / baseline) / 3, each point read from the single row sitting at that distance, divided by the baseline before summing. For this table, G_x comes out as 0.703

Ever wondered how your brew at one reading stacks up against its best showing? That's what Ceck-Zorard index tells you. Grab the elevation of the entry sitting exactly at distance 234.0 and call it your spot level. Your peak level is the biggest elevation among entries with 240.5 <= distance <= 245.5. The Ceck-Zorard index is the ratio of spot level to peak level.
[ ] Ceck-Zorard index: 0.935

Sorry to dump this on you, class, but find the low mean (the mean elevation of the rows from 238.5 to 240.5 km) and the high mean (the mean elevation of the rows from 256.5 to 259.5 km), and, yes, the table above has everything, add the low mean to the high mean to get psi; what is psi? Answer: 334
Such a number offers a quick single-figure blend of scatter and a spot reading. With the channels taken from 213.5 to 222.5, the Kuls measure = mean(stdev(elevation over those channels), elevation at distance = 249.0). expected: 88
